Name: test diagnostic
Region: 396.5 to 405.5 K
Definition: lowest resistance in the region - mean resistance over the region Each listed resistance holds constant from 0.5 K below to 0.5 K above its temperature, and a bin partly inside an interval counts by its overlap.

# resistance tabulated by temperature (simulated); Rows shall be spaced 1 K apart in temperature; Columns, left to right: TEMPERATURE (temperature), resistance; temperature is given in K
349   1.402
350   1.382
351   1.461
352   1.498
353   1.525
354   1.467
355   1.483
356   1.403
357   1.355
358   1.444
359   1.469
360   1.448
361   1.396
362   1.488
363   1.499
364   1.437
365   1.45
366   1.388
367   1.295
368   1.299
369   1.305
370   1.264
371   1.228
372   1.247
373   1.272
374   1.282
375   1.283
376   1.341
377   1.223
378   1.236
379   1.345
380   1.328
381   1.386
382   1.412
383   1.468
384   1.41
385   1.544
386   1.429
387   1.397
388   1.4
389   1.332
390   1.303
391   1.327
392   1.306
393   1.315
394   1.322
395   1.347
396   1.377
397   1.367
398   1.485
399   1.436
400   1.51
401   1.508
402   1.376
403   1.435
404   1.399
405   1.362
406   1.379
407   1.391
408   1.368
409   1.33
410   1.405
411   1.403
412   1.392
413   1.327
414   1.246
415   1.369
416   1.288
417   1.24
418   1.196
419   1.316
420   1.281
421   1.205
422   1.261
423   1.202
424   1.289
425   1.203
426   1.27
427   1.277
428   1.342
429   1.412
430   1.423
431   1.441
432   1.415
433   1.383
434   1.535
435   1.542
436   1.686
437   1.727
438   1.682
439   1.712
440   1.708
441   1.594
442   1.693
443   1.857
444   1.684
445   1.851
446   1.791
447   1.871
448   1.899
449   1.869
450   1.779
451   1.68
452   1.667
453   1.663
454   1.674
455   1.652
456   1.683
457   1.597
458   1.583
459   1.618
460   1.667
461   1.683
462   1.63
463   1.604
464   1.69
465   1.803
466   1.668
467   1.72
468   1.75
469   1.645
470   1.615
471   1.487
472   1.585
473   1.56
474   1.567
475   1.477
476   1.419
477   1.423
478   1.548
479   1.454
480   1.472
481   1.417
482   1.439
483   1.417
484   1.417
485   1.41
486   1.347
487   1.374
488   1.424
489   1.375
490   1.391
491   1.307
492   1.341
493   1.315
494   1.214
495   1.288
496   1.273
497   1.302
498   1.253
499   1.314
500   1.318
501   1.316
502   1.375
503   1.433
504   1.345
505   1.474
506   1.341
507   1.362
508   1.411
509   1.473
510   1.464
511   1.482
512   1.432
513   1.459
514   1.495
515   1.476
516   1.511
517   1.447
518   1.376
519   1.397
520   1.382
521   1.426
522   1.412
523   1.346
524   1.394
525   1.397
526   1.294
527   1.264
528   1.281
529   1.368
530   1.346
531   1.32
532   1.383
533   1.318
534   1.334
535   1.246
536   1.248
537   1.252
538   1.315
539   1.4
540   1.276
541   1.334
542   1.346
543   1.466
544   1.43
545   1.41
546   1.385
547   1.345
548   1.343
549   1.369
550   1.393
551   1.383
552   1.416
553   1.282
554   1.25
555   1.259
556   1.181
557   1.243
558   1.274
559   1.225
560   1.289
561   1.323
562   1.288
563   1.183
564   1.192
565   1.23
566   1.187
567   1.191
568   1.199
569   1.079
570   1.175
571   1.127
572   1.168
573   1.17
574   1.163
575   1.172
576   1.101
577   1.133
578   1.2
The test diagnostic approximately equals -0.069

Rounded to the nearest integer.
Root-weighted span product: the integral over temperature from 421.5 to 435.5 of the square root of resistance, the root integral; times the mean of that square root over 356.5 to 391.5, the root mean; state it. 19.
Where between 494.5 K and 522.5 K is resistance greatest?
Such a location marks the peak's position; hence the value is 516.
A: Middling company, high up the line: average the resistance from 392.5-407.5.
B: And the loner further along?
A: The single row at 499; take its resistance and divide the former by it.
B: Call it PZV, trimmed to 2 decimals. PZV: 1.07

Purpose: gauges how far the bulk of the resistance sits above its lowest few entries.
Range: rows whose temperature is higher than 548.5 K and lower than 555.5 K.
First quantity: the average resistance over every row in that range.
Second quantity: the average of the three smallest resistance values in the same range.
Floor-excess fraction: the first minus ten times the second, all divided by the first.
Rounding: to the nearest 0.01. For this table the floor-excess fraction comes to -8.46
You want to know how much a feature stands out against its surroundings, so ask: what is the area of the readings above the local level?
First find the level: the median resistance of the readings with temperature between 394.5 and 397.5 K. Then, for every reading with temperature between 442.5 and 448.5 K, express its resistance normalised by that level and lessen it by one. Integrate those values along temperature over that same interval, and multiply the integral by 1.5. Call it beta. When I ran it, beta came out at 3.0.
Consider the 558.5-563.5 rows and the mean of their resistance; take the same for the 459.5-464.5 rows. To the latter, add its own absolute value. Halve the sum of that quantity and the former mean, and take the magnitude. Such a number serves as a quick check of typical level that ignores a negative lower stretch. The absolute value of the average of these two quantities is 2.29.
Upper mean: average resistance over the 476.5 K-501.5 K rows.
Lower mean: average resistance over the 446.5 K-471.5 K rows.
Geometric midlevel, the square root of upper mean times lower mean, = 1.52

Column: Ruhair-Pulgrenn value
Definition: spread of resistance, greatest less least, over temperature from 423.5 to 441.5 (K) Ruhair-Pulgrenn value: 0.524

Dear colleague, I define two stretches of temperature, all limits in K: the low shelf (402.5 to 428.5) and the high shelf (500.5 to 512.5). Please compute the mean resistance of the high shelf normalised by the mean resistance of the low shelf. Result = 1.07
